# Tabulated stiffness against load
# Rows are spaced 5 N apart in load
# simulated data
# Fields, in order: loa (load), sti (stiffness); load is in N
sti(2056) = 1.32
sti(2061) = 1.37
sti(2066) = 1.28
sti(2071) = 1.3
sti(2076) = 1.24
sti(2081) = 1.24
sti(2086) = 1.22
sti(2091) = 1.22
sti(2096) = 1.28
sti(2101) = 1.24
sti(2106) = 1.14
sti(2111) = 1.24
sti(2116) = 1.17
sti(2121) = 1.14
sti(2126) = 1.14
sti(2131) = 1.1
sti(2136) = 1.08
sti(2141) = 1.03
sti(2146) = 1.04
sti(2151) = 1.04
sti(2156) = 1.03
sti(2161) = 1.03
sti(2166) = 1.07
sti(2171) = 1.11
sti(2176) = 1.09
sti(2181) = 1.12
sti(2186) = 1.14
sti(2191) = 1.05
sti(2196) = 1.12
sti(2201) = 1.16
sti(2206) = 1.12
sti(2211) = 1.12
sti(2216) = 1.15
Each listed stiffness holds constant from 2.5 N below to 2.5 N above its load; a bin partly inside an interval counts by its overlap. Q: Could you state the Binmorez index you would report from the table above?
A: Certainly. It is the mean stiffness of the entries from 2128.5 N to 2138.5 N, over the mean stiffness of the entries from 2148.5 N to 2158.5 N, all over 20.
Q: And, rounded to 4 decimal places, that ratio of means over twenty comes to 0.0527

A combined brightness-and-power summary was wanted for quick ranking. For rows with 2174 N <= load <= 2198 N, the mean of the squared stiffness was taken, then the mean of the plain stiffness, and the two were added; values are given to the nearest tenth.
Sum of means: 2.3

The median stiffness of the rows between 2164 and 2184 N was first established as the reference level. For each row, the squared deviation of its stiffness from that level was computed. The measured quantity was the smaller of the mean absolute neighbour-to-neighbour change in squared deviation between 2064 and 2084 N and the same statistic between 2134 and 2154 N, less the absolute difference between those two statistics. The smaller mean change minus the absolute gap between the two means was -0.005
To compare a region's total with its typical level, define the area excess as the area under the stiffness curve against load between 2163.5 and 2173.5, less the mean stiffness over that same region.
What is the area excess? 9.8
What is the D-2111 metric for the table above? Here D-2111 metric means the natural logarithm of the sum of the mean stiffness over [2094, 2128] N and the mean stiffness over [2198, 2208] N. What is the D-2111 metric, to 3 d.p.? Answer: 0.847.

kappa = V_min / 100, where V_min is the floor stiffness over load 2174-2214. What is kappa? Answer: 0.0105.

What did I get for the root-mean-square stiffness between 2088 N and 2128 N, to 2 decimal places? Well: 1.20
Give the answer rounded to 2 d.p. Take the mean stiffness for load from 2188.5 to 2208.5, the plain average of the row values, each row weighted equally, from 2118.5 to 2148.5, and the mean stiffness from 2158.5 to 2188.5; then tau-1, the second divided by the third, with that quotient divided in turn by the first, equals 0.89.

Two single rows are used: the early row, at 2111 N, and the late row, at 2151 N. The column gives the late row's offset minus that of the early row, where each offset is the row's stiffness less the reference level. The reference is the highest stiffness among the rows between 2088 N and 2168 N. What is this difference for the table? -0.20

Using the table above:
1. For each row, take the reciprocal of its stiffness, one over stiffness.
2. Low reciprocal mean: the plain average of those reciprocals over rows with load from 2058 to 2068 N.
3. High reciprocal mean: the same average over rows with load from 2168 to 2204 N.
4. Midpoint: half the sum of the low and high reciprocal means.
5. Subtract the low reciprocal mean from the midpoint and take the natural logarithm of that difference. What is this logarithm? -2.6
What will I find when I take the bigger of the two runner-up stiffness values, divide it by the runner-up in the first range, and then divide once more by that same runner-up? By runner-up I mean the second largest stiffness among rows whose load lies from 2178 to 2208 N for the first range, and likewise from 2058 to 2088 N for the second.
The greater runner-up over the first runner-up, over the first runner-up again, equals 1.00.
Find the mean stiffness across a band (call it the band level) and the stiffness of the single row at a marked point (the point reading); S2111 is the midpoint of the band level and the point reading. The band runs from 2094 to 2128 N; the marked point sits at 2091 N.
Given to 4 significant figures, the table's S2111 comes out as 1.206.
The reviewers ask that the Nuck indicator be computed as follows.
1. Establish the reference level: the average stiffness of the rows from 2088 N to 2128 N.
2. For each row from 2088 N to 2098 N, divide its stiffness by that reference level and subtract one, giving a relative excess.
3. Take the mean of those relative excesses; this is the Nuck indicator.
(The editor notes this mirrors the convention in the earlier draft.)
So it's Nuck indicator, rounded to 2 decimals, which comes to 0.04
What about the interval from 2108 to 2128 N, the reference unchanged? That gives -0.02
